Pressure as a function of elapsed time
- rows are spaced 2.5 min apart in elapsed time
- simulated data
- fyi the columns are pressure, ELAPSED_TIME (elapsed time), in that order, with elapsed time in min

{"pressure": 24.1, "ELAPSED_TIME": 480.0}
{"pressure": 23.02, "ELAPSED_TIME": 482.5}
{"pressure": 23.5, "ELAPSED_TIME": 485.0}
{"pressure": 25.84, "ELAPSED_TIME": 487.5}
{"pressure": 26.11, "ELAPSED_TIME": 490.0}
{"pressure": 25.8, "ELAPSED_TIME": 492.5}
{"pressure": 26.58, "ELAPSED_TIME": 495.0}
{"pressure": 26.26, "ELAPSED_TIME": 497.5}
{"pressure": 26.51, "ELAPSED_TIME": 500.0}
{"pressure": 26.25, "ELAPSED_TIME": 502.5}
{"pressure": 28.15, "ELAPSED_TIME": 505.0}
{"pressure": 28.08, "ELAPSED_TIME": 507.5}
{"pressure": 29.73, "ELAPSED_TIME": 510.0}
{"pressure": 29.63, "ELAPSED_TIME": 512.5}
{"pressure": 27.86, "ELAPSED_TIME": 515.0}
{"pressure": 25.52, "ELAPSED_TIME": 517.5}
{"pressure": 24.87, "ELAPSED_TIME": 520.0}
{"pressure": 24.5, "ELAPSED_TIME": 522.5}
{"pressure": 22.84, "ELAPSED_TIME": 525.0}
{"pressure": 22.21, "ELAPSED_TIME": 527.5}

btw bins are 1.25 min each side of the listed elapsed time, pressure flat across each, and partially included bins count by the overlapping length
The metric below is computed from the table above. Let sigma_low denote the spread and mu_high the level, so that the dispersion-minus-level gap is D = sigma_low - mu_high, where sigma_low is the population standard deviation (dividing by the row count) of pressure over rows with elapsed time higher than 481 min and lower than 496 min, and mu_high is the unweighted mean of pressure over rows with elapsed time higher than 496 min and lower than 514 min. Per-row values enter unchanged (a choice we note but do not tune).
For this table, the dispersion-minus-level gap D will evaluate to -26.4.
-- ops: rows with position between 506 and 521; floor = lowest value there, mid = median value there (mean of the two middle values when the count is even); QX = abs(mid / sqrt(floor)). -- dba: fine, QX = 5.61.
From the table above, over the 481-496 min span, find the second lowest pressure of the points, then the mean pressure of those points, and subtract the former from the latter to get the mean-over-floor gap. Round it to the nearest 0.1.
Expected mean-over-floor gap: 1.6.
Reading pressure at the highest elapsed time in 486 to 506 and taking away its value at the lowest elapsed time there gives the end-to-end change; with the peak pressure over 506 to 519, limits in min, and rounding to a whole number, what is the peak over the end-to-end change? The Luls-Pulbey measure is 13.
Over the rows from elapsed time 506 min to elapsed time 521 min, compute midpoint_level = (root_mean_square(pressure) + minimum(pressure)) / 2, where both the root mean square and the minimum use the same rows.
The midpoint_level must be 26.3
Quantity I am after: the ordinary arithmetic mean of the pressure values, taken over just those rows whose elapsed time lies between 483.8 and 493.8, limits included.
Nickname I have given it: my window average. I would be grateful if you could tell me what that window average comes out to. 25.3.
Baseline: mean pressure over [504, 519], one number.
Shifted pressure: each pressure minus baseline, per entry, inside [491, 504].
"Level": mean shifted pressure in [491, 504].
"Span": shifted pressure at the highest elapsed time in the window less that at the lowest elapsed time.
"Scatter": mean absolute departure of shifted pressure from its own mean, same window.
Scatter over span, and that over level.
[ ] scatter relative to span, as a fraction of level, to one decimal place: -0.3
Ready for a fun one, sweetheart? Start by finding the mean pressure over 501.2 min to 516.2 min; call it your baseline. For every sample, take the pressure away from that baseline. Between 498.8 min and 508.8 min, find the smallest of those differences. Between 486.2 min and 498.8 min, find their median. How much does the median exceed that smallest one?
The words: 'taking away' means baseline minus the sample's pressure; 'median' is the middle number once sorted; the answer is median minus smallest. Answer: 2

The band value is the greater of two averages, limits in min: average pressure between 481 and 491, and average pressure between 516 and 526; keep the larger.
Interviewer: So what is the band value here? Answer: 24.6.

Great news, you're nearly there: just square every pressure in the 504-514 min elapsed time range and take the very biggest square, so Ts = 884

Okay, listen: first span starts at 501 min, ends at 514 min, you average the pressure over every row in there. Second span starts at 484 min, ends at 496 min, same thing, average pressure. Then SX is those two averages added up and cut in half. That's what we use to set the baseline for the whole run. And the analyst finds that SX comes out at 27.0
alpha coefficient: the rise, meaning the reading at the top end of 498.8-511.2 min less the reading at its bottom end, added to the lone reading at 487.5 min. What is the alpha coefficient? 29.1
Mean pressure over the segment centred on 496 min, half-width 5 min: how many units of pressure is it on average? 26.3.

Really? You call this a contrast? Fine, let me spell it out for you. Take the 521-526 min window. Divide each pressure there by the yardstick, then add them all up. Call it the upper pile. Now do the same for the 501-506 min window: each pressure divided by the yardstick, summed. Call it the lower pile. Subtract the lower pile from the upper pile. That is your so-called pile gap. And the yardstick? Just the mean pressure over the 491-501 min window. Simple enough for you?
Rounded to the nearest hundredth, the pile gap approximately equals -0.27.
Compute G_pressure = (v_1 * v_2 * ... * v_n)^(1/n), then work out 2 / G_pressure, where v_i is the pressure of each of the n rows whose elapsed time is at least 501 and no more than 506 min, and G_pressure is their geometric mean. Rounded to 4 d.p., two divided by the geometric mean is 0.0736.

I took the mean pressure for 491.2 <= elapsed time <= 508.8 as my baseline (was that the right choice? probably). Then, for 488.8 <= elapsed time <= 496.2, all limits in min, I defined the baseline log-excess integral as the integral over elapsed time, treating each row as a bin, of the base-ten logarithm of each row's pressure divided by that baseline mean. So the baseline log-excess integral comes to -0.08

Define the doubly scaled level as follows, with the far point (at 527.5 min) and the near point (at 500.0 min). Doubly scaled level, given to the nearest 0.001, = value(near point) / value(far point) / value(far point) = 0.054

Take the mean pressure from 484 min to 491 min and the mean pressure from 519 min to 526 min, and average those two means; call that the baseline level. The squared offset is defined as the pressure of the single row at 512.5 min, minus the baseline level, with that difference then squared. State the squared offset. 25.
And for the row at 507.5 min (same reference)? 12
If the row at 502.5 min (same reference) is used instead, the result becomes 3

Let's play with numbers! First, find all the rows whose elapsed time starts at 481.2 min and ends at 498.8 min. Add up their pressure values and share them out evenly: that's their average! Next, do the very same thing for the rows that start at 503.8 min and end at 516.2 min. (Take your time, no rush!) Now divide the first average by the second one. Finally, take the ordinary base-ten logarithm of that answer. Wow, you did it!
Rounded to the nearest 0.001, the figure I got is -0.055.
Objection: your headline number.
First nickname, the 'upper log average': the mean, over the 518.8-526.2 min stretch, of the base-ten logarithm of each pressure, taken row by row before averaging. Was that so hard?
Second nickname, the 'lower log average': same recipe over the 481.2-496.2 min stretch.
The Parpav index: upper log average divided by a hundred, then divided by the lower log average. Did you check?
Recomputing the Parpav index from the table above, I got 0.0099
